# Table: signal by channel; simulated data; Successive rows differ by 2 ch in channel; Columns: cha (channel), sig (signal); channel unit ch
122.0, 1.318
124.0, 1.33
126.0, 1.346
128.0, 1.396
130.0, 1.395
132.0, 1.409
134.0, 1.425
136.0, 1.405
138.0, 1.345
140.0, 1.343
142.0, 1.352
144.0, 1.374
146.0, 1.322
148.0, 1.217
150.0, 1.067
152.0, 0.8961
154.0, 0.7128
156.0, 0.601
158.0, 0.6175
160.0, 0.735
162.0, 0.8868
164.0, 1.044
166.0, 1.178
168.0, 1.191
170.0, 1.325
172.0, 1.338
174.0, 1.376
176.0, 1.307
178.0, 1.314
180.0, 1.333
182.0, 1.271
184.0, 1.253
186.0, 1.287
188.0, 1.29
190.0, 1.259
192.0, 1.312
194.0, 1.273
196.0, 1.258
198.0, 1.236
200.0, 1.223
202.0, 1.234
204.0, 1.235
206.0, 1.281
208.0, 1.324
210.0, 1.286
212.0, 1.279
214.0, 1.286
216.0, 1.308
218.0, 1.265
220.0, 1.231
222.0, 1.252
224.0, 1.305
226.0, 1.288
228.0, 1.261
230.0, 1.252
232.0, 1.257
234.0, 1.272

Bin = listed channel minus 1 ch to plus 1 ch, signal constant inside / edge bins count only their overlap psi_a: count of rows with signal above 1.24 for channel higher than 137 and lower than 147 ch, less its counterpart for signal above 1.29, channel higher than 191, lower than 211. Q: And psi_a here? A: 3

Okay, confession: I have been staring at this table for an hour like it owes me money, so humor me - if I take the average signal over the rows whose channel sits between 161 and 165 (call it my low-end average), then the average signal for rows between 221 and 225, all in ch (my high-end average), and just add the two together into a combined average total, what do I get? 2.24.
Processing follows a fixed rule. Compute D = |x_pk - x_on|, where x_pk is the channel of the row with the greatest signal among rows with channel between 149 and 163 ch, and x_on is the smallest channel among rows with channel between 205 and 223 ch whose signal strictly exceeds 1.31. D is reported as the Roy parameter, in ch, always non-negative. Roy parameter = 58 ch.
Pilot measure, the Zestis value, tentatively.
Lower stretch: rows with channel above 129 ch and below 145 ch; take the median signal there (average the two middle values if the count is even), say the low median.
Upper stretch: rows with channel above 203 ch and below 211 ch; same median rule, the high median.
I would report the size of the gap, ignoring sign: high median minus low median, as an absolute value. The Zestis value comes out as 0.10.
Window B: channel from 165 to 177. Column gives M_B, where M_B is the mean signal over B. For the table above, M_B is 1.29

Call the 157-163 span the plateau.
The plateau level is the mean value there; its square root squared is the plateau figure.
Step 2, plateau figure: 0.75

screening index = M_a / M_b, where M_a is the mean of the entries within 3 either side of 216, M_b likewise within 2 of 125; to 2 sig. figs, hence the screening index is 0.96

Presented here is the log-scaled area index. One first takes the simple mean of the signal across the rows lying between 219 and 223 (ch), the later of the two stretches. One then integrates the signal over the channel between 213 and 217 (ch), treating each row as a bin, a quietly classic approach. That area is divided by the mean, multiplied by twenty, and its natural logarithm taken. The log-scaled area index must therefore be 4.4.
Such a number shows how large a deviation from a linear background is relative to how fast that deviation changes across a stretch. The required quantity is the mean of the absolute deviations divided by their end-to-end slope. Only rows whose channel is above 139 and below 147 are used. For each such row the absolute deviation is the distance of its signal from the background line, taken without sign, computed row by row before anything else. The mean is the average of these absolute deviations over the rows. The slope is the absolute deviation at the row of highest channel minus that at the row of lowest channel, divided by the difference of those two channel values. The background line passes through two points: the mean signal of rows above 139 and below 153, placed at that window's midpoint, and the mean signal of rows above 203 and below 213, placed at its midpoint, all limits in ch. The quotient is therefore -29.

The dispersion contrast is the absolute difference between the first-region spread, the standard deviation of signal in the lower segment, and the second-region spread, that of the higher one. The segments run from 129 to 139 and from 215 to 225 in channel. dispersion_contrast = 0.00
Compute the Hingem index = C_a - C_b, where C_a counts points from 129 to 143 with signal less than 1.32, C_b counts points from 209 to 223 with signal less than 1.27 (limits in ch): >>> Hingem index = -3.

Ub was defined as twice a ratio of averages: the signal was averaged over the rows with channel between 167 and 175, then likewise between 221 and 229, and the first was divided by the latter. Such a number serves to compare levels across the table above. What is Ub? 2.05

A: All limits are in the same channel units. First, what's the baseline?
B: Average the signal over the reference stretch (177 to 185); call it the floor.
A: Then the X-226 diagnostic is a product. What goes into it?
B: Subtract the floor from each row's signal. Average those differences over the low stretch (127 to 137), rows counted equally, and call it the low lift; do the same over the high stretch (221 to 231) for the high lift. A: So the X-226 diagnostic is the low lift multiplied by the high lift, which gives -0.0024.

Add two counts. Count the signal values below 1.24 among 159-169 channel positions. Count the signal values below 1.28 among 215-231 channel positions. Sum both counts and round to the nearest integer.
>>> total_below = 10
